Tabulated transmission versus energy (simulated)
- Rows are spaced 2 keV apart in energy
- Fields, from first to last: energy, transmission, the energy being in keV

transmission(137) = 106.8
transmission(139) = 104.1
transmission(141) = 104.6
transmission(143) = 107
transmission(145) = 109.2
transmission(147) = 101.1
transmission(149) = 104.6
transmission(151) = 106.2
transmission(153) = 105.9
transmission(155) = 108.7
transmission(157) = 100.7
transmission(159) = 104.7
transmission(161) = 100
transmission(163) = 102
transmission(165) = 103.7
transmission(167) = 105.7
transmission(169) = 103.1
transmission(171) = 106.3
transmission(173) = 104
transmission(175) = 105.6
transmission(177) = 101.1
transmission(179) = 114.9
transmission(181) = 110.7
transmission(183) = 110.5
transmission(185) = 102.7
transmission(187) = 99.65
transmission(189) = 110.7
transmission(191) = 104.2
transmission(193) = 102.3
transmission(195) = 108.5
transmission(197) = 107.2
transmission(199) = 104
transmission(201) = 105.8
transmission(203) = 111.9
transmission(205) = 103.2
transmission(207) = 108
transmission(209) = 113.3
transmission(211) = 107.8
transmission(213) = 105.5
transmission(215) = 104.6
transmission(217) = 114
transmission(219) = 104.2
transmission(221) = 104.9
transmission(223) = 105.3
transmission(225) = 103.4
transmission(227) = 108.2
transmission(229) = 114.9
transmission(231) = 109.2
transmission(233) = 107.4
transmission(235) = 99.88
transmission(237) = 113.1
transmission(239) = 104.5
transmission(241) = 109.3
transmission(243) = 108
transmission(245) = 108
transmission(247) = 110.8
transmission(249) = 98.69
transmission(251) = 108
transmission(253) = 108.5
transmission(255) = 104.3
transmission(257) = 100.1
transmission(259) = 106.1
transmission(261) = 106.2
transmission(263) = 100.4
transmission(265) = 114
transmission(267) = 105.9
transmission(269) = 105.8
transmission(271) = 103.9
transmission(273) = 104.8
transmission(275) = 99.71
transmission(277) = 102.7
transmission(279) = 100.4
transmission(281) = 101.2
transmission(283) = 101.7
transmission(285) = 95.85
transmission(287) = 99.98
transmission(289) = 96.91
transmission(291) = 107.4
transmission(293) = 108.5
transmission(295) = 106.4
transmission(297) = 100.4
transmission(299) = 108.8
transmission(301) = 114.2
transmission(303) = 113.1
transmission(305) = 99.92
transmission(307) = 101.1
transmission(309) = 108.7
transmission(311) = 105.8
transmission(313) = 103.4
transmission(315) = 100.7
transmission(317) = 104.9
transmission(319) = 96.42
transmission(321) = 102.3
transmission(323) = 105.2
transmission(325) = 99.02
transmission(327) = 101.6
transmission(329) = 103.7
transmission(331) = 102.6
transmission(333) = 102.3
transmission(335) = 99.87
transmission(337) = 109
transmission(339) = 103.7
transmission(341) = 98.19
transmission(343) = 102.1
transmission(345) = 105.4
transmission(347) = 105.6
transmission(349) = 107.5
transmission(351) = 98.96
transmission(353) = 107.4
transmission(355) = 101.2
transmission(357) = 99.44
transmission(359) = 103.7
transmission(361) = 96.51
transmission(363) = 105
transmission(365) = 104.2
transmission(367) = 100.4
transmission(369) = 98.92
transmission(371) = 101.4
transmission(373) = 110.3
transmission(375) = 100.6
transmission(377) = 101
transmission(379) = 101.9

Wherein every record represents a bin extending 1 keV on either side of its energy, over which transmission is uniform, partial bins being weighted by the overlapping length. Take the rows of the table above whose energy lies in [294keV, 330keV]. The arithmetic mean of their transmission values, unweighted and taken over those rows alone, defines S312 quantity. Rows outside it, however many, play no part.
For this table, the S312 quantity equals 104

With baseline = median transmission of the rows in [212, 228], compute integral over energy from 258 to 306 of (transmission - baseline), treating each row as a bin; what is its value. -36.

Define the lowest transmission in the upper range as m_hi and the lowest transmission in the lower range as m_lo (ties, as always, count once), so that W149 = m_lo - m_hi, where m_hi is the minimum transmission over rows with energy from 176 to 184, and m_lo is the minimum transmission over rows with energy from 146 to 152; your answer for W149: 0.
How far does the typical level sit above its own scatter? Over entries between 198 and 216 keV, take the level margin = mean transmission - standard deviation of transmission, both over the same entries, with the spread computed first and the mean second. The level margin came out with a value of 104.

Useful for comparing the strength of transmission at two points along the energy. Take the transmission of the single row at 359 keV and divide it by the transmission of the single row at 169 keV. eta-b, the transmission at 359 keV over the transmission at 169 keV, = 1.01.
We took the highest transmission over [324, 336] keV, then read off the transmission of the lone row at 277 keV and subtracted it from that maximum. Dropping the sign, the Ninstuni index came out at 1.0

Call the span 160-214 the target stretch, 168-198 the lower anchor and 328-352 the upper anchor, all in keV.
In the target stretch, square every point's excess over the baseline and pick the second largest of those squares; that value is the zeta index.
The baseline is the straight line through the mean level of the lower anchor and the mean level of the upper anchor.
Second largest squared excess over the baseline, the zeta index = 59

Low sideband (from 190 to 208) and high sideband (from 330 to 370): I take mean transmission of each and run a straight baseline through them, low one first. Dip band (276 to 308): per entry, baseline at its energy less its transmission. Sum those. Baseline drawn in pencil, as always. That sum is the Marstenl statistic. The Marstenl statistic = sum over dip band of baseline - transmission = 5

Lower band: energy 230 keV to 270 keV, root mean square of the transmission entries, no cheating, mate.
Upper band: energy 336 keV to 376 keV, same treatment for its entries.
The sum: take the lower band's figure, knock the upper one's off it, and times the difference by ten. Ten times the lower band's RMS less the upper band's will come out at 34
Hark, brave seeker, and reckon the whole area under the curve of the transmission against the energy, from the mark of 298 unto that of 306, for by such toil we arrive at 872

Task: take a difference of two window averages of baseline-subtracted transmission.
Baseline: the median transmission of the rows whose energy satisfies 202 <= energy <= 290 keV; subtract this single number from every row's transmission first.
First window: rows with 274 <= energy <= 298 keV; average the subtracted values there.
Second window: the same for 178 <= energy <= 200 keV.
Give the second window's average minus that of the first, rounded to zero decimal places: 5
